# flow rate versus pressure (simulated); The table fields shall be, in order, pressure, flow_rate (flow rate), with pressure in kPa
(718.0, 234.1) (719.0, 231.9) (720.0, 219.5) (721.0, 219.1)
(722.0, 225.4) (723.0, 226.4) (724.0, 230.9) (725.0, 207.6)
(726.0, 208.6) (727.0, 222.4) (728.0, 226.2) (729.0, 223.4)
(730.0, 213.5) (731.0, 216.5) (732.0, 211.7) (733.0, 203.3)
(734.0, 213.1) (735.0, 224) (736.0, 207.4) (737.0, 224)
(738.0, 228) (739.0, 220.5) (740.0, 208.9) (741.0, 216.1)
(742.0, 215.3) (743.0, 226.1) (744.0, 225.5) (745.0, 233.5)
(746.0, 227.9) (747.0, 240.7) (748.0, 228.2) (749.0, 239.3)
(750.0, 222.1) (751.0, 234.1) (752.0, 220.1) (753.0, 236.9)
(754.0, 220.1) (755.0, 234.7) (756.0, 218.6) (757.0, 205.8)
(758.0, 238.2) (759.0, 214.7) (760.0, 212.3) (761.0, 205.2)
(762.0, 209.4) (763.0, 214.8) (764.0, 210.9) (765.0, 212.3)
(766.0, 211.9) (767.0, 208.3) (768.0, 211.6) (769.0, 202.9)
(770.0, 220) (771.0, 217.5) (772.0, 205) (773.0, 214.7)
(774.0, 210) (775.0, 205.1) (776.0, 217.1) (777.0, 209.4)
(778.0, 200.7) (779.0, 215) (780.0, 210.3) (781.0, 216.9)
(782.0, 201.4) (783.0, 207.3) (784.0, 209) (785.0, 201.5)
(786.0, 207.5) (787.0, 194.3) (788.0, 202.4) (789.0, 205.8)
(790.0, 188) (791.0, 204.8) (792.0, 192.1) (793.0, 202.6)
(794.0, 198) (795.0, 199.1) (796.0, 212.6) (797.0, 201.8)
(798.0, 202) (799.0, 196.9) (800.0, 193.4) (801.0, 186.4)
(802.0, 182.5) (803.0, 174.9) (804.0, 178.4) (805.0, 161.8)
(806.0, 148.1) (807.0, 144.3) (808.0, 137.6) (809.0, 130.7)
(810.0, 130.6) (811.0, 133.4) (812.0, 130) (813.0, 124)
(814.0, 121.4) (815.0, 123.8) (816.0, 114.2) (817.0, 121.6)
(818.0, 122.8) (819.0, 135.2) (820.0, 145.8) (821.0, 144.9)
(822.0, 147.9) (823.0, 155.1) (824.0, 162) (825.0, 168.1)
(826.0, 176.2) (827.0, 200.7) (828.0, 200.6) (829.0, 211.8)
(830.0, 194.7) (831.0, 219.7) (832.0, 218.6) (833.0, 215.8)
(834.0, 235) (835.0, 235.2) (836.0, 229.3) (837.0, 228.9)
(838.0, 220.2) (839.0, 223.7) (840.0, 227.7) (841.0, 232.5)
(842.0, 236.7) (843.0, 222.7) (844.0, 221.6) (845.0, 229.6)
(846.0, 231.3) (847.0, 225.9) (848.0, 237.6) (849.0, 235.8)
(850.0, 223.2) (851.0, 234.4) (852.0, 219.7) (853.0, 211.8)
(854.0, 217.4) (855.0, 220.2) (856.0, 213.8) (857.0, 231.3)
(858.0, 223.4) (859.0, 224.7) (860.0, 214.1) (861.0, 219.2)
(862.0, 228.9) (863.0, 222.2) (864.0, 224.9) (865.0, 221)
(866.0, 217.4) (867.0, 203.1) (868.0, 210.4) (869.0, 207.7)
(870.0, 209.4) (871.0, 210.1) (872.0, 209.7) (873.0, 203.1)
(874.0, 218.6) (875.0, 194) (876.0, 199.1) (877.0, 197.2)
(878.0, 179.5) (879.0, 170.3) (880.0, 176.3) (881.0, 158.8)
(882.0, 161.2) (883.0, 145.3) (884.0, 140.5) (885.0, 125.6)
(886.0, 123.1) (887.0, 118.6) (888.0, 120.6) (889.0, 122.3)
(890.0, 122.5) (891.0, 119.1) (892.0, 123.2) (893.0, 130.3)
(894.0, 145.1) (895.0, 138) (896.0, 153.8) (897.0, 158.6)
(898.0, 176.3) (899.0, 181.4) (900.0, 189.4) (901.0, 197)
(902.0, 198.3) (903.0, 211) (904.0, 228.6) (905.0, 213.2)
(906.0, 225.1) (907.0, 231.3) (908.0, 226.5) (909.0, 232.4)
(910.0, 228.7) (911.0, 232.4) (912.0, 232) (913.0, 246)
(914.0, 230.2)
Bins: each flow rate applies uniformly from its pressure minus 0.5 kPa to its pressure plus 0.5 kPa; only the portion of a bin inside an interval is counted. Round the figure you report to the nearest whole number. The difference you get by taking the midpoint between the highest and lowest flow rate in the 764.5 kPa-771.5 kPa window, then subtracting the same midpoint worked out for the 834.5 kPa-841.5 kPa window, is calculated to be -16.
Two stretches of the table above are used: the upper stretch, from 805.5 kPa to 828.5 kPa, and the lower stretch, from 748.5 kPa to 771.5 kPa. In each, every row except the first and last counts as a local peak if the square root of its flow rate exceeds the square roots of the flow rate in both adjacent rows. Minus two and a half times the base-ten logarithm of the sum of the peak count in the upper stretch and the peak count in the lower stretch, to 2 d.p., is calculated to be -2.70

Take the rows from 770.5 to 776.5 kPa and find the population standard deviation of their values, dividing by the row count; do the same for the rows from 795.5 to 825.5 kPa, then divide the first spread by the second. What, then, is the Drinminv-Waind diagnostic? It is 0.18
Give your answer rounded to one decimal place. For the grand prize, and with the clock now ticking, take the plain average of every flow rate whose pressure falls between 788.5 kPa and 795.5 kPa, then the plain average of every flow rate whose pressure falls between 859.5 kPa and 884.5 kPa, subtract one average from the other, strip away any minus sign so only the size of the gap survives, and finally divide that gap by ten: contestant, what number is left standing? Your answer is 0.1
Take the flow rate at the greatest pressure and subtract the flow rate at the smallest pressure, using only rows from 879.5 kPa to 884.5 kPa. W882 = -35.8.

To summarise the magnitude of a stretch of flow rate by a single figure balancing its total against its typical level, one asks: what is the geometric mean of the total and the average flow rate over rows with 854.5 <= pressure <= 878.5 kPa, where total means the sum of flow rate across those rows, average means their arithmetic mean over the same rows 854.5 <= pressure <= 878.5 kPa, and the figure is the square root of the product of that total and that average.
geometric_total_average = 1042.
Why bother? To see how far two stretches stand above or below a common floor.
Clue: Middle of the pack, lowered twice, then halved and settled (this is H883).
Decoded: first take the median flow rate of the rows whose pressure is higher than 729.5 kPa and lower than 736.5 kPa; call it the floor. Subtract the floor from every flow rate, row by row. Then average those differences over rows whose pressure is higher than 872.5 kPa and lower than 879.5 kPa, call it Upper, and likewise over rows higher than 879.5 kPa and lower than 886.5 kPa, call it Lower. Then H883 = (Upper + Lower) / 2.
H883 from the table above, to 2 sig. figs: -42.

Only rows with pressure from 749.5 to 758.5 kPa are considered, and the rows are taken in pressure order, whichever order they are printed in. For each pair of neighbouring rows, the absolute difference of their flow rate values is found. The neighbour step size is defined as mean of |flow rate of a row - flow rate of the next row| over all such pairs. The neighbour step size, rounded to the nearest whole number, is 17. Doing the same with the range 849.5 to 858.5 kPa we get 9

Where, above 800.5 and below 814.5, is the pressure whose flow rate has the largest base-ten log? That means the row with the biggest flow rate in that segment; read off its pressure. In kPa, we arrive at 801.0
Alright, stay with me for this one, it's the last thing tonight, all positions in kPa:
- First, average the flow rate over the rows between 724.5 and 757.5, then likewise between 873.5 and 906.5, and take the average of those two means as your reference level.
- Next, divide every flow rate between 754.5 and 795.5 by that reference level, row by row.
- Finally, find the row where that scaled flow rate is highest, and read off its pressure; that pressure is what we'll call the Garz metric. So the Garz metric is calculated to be 758.0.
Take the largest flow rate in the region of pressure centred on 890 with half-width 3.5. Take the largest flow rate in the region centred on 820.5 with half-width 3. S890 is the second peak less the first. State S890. 25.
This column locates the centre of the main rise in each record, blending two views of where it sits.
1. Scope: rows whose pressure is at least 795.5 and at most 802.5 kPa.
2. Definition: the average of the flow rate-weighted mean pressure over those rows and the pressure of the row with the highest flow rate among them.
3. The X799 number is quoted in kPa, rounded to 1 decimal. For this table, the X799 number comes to 797.5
